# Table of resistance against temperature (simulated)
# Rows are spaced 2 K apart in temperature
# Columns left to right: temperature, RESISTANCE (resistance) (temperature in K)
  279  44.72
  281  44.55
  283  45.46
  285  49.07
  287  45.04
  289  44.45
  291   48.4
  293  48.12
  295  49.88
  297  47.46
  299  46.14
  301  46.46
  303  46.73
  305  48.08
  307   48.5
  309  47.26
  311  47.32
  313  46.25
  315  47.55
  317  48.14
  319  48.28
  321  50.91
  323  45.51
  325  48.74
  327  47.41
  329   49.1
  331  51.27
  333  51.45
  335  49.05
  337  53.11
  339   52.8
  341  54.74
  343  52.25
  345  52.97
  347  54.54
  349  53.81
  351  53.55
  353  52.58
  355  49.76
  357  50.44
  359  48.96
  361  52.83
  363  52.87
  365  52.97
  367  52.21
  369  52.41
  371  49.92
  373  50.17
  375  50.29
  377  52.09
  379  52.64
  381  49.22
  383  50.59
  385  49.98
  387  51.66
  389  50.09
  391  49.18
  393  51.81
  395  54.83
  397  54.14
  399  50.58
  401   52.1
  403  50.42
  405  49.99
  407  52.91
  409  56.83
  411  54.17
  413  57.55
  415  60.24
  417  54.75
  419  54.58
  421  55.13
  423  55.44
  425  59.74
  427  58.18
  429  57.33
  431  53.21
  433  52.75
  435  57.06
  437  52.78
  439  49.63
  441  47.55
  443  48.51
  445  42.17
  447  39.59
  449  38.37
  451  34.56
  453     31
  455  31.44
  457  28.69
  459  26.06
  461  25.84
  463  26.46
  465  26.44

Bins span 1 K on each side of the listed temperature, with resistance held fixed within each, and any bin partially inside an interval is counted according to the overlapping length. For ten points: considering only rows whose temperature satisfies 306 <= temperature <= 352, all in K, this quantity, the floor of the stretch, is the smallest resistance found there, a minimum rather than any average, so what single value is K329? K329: 45.51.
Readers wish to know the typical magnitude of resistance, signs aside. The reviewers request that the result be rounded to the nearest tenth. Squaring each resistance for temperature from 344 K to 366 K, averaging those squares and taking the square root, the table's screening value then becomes 52.3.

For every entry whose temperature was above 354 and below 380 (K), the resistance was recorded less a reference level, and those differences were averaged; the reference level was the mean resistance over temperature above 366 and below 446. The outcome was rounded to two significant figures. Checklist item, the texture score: -1.3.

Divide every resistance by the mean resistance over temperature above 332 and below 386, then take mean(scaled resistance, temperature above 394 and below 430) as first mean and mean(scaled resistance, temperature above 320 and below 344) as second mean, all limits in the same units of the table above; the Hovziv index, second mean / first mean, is 0.92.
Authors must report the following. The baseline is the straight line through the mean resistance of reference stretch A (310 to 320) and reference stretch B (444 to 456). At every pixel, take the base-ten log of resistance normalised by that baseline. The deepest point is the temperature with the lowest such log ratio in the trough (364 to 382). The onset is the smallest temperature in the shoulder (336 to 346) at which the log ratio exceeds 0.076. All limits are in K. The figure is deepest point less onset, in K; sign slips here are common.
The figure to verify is 30 K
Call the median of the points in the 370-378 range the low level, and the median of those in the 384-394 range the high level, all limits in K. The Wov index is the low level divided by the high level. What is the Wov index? 1.00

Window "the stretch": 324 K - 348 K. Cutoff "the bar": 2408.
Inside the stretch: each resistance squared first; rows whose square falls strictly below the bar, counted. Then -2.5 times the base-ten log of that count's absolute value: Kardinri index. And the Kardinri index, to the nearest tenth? -1.2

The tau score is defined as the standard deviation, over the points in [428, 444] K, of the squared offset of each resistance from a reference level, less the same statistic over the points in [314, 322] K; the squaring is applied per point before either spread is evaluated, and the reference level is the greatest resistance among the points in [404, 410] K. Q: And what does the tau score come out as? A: 11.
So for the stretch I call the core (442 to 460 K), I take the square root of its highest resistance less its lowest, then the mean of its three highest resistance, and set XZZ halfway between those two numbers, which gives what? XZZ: 24.1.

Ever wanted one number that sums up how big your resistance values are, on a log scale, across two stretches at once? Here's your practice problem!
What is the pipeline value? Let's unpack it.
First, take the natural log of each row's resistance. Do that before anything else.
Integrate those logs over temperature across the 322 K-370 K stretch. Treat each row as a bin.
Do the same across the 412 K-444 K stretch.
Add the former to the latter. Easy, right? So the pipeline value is 317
